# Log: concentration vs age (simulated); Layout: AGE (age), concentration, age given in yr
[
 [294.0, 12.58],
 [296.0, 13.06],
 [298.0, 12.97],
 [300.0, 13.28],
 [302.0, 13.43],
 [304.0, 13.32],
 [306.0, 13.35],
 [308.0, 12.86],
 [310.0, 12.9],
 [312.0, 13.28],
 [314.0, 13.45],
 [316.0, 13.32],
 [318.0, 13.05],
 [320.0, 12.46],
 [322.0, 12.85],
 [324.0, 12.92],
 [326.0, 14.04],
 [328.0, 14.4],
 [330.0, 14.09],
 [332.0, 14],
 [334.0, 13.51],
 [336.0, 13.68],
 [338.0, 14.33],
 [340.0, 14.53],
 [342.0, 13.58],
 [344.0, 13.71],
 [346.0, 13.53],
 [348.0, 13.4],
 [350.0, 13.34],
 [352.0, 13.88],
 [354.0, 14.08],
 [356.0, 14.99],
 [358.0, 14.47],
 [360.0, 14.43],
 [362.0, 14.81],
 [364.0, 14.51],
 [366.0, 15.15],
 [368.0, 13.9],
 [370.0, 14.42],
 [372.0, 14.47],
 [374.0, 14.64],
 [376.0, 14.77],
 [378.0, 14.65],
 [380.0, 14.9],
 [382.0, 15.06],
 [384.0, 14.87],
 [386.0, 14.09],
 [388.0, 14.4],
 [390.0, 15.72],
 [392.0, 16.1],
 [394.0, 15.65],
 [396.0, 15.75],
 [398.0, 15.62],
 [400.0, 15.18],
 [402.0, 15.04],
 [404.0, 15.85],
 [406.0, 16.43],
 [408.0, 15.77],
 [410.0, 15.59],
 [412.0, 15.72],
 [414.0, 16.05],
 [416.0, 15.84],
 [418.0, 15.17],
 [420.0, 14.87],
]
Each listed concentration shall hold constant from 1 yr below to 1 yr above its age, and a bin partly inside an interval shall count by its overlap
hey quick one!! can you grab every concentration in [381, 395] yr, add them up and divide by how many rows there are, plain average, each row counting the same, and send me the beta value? 15.1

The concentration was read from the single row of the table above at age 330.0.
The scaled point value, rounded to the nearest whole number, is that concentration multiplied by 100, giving 1409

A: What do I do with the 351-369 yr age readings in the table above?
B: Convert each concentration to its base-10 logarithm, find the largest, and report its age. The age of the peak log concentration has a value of 366.0 yr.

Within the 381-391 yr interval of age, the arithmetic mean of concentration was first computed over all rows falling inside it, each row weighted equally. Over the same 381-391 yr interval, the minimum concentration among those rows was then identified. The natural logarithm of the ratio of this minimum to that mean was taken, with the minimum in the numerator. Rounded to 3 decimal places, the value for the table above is -0.051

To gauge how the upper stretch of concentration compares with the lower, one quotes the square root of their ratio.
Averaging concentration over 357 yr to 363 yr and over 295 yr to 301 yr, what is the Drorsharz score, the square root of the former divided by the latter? 1.05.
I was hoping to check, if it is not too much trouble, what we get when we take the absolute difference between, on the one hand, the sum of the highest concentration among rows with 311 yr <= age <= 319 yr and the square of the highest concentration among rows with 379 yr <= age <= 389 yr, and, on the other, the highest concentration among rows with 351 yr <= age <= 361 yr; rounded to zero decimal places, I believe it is 225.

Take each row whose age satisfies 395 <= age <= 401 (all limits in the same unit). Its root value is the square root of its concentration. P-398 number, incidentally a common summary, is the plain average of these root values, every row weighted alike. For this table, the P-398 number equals 3.94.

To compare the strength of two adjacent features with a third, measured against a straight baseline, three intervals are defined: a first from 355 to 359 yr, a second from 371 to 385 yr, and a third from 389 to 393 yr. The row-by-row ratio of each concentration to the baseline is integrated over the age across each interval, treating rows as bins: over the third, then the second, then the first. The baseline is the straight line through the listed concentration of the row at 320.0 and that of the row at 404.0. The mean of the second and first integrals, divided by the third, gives 2.2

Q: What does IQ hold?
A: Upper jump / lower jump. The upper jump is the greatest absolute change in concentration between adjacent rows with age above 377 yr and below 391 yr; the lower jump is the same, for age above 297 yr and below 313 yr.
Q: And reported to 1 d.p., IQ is 2.7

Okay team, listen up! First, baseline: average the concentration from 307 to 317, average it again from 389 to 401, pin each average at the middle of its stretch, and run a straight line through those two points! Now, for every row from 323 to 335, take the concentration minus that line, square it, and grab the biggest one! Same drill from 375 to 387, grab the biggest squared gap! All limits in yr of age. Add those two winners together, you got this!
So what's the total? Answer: 2.3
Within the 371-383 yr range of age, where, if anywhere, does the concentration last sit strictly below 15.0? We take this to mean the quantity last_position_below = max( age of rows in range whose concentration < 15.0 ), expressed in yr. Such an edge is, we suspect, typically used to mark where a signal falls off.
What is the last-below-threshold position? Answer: 380.0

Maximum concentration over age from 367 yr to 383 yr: 15.06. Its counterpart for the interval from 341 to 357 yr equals 14.99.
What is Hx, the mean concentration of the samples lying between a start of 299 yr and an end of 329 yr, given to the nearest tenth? 13.3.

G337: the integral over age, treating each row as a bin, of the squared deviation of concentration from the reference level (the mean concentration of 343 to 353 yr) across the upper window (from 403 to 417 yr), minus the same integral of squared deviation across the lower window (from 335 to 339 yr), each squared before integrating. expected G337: 75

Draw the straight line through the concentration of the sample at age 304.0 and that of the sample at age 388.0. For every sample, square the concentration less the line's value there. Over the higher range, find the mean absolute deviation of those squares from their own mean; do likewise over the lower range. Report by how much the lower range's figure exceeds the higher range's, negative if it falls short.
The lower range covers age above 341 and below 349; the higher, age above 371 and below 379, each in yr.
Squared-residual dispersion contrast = 0.0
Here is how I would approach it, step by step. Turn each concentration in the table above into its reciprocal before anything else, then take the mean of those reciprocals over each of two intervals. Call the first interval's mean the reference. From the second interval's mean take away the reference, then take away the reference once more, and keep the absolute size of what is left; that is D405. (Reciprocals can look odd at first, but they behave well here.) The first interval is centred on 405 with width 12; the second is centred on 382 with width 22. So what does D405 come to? 0.0607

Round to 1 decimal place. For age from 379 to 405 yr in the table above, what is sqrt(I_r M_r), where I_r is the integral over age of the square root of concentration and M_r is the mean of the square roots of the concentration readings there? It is 19.9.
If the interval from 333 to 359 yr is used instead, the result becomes 19.0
